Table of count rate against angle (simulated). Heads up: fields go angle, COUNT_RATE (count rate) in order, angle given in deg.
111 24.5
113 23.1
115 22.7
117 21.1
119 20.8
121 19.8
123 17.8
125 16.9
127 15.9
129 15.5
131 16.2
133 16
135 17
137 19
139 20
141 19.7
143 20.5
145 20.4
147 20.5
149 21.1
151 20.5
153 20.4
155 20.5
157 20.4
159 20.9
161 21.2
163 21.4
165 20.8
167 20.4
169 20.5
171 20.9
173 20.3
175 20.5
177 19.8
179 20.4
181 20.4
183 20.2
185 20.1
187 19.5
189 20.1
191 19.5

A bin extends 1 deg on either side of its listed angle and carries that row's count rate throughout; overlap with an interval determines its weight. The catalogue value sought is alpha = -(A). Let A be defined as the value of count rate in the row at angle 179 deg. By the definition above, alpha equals -20.4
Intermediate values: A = 20.4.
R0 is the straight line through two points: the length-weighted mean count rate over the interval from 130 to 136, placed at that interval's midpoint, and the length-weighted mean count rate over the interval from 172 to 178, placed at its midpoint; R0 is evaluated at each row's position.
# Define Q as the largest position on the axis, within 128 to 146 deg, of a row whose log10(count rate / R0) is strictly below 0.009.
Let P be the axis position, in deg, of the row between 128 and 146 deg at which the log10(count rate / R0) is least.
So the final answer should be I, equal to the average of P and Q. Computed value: 131 deg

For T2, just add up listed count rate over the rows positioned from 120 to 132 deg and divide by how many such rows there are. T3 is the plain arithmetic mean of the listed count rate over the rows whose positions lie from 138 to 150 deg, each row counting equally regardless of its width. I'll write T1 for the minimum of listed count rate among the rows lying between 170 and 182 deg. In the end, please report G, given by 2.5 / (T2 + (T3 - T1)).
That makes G 0.142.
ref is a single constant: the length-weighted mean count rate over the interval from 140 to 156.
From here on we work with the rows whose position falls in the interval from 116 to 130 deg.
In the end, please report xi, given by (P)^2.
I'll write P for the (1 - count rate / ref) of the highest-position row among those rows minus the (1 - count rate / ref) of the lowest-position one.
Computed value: 0.0750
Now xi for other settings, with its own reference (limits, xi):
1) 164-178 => 0.0024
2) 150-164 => 0.0019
